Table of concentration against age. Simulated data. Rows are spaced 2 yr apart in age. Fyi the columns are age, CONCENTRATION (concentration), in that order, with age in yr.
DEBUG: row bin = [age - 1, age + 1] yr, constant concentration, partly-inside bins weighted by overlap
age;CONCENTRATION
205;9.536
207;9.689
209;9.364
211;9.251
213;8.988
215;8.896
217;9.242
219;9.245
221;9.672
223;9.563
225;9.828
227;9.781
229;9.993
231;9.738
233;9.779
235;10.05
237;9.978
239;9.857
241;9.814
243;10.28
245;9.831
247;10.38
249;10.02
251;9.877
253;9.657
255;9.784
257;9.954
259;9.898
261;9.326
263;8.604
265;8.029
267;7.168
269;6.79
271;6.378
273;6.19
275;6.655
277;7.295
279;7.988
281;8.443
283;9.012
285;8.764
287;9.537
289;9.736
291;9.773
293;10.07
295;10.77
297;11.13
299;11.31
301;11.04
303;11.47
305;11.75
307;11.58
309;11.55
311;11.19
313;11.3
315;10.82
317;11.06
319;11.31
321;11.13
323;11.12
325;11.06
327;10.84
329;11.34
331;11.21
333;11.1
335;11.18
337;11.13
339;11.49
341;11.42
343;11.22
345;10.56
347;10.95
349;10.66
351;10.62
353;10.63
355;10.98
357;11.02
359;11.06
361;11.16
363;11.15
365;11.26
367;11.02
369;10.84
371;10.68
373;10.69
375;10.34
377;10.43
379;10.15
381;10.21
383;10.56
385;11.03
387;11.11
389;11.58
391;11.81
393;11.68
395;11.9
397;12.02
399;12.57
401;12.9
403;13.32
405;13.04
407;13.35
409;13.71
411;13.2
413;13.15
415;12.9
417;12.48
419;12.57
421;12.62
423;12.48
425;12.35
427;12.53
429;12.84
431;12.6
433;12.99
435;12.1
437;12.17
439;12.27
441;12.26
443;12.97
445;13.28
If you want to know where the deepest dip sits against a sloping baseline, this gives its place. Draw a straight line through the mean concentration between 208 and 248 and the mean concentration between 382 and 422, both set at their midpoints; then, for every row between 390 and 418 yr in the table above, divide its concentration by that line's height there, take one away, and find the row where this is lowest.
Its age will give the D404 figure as 393 yr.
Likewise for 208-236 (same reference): 215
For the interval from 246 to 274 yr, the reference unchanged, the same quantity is 273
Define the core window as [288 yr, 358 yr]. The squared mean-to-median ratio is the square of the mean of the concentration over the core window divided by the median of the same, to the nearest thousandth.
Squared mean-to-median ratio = 0.981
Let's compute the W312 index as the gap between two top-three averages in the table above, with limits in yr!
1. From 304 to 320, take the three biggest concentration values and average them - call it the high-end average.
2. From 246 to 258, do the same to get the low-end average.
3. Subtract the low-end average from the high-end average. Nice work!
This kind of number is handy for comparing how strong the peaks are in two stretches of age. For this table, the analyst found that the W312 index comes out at 1.51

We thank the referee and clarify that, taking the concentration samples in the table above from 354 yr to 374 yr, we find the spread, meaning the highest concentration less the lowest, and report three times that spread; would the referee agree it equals 1.7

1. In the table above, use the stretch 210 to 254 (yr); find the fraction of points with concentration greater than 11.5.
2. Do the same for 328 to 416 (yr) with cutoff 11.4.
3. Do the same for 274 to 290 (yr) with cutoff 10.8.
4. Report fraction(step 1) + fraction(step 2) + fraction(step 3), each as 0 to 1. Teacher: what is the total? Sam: 0.4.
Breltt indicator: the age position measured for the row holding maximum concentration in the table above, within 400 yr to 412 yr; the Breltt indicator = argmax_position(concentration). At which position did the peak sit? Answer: 409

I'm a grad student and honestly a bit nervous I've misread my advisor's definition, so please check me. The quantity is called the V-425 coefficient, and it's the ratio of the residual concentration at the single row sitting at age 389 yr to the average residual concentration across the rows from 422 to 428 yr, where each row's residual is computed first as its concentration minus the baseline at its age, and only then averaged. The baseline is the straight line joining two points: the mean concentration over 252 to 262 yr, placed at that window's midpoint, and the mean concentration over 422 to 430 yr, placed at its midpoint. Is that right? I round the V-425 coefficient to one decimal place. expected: 4.4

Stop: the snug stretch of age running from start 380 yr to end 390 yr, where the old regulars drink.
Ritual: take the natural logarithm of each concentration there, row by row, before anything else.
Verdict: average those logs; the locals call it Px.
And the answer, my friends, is 2.39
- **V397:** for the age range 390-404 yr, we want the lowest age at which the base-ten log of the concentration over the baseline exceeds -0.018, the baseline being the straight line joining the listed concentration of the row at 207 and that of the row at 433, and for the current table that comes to 397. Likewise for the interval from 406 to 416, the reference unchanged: 407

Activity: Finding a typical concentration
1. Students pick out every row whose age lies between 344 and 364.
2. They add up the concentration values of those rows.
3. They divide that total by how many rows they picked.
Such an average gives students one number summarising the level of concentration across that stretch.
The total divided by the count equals 10.9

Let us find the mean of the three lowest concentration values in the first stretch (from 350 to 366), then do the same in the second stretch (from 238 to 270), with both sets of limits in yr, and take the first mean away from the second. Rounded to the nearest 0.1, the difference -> -3.4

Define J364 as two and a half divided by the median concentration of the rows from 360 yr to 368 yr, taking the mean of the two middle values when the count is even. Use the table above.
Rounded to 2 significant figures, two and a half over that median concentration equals 0.22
